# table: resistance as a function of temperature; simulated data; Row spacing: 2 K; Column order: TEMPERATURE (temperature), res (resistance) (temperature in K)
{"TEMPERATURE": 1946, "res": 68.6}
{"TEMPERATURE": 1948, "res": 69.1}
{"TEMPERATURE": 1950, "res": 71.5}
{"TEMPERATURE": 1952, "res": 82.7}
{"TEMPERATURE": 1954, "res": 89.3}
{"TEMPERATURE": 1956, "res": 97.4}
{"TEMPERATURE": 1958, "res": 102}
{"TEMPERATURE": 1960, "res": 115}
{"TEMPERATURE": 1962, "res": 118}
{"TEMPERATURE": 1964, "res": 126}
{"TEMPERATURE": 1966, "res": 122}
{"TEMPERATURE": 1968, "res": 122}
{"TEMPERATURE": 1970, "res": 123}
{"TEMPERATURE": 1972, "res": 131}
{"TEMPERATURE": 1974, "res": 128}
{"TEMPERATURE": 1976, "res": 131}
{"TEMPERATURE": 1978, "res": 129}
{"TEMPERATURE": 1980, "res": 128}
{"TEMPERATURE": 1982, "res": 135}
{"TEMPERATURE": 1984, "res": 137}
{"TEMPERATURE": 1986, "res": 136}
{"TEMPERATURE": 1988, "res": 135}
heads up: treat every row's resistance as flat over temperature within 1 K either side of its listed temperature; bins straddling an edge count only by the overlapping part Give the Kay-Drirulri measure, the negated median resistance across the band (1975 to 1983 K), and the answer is -130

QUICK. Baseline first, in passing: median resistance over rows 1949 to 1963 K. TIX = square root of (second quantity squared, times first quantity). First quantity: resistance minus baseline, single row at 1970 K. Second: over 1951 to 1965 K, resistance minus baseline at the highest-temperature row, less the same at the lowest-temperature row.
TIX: 219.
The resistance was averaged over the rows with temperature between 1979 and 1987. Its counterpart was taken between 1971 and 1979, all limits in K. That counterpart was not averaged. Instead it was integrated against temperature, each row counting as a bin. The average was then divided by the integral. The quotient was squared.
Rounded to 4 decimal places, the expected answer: 0.0167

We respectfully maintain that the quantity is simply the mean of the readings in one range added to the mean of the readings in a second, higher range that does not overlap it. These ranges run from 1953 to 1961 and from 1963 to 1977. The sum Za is 227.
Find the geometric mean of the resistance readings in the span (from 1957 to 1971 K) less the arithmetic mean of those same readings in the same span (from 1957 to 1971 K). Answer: -0.247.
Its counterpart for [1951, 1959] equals -0.299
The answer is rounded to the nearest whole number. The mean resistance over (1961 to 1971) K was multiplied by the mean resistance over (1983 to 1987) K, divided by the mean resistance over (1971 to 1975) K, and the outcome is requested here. 129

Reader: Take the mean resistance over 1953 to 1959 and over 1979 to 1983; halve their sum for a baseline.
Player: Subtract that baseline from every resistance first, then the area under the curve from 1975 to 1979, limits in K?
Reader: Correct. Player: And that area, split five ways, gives 13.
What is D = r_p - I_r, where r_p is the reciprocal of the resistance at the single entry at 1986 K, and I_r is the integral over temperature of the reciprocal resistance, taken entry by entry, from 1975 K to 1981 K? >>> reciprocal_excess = -0.039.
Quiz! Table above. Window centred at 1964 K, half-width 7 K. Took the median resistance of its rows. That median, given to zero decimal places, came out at 122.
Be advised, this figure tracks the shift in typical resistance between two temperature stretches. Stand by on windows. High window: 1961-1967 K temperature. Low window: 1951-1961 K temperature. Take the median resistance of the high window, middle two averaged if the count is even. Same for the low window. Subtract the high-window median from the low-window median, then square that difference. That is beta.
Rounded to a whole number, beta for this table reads 605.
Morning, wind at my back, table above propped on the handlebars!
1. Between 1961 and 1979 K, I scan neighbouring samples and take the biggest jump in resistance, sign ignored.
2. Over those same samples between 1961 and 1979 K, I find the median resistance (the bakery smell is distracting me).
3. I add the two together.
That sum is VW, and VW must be 134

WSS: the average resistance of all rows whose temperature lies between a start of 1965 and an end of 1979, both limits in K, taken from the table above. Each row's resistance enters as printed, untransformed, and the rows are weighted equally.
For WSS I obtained 127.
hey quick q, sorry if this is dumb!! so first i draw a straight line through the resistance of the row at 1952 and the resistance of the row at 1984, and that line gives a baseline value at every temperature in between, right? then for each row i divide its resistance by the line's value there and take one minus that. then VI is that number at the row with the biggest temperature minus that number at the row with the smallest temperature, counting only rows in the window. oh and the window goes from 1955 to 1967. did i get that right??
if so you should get -0.06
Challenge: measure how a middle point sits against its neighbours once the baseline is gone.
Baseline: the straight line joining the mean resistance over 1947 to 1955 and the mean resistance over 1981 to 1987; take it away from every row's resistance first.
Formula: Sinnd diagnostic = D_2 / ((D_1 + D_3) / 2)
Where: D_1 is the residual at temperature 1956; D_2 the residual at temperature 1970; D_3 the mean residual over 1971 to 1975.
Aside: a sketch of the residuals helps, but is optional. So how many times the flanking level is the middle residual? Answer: 1.0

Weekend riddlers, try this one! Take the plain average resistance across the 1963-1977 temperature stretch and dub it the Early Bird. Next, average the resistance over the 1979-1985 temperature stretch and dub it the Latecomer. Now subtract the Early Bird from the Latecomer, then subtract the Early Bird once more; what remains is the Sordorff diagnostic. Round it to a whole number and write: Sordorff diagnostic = -119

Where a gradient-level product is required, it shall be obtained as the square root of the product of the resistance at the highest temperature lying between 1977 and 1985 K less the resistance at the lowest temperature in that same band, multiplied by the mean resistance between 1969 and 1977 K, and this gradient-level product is 32.0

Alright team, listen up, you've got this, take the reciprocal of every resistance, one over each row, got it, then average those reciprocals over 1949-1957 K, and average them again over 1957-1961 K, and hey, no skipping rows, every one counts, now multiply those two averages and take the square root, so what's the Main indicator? 0.0105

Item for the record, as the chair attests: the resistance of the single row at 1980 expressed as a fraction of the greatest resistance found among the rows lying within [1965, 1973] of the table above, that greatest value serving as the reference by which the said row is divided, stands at 0.98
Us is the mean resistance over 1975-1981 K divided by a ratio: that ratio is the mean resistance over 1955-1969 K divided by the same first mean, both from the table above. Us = 146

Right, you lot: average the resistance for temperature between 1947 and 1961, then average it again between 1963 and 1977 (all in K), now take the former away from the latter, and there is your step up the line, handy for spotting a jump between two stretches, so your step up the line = 37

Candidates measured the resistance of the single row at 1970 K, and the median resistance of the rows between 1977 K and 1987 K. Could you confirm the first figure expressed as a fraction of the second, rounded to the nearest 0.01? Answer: 0.91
